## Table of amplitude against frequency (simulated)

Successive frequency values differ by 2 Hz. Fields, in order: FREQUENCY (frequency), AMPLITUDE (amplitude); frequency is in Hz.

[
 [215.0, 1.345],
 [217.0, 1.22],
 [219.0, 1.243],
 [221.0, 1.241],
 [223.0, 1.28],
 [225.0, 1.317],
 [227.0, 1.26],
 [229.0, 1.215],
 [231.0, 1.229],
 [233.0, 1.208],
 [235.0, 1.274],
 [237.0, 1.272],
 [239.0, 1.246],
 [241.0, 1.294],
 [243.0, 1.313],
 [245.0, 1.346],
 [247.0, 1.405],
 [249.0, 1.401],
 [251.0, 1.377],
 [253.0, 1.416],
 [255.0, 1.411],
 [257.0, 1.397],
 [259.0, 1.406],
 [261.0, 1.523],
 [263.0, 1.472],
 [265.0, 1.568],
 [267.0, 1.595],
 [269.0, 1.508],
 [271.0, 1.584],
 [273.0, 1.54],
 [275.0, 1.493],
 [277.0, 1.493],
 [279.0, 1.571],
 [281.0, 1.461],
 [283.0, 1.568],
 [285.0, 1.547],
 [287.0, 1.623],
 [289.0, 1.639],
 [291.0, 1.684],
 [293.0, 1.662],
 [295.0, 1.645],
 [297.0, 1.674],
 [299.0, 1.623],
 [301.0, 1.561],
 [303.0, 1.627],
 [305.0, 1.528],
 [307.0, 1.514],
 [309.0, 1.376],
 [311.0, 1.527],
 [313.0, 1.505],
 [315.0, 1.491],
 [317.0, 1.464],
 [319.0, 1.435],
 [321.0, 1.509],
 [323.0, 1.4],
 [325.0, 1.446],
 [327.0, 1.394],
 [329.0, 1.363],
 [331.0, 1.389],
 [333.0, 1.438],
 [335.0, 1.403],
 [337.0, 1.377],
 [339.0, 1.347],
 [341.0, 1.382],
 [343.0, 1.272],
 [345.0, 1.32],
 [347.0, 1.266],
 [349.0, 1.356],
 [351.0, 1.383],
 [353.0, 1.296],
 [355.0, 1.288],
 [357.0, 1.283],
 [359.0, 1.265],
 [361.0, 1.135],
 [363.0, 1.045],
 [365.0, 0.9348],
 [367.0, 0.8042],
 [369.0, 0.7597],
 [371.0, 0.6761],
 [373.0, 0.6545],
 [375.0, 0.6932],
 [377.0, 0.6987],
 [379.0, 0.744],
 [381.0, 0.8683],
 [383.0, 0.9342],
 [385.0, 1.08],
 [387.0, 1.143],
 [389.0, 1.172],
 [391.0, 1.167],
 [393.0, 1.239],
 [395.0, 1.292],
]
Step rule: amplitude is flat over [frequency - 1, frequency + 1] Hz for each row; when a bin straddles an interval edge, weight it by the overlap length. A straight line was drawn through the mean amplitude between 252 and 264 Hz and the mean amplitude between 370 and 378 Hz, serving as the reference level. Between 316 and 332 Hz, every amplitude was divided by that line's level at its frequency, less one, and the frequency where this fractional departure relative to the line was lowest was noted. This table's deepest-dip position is 319.0 Hz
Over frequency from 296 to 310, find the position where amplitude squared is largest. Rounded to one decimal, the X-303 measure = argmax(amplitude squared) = 297.0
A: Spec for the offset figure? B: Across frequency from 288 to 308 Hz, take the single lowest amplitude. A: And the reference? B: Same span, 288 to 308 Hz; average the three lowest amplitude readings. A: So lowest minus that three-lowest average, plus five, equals 4.98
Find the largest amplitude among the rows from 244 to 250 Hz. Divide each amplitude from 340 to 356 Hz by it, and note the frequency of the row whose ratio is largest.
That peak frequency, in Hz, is 351.0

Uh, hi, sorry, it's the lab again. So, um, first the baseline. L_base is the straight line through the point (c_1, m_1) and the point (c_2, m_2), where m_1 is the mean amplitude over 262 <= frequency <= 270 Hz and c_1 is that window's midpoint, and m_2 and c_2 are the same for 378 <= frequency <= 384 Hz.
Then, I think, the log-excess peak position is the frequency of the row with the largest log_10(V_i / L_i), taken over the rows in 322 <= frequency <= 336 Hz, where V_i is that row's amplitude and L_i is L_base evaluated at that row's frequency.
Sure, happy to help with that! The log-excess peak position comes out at 333.0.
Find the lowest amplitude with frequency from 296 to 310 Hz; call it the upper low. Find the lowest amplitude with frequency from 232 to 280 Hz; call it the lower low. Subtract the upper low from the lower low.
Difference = -0.2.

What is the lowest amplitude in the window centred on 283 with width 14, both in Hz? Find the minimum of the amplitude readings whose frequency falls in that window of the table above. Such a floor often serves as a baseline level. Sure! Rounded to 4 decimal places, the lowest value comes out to 1.4610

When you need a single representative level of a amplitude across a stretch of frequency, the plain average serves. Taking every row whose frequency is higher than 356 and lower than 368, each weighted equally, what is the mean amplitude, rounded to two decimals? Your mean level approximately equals 1.08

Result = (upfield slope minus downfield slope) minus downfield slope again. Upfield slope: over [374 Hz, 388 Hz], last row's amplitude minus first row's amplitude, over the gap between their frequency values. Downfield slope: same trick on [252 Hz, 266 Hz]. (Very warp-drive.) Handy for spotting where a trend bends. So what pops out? 0.01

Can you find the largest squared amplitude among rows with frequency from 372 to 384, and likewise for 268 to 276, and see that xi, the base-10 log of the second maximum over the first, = 0.46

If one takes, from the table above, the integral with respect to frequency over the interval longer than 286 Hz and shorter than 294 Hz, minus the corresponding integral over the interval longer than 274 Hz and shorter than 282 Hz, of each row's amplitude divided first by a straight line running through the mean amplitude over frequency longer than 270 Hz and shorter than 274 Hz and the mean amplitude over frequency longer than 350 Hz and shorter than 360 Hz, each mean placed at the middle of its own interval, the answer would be 1.0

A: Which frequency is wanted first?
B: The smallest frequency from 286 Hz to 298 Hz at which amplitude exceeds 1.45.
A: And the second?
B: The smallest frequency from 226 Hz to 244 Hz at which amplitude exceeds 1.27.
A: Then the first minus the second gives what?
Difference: 52 Hz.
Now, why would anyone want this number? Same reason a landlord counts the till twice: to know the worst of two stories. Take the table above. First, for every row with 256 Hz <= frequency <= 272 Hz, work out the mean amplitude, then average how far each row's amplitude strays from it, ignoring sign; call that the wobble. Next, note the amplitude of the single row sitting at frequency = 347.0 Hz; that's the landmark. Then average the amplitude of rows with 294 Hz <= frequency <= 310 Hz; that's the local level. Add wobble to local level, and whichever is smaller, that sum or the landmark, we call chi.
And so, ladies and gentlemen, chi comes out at 1.27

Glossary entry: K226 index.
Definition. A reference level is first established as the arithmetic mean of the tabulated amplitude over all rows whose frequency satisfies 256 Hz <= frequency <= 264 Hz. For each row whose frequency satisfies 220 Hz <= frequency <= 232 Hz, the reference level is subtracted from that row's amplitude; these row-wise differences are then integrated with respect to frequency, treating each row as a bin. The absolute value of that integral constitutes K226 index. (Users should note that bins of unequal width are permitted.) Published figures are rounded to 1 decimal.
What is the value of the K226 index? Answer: 2.3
